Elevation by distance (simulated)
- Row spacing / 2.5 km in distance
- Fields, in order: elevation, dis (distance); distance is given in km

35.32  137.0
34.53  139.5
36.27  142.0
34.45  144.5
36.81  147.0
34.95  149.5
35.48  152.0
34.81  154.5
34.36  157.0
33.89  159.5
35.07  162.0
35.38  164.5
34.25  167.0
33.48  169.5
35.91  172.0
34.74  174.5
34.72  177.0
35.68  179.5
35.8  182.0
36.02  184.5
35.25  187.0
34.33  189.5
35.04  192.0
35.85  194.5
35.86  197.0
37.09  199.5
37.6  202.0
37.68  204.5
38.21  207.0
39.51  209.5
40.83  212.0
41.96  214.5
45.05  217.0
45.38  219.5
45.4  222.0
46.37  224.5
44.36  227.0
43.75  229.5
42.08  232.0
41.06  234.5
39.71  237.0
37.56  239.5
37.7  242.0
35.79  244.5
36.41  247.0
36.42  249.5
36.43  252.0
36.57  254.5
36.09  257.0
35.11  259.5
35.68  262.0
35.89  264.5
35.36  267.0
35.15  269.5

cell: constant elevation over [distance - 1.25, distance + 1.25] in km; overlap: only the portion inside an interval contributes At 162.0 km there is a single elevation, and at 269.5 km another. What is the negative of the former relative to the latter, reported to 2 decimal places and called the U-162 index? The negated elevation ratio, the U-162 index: -1.00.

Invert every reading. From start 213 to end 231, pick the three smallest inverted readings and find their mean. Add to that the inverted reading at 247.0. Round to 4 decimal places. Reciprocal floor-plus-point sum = 0.0493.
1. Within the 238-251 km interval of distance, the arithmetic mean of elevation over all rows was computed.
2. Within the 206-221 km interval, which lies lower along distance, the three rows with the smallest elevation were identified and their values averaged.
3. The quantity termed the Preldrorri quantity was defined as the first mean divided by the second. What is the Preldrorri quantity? 0.93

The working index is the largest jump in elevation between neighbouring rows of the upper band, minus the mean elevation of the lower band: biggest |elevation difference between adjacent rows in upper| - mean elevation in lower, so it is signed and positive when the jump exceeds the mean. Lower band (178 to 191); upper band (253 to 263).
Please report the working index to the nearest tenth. -34.4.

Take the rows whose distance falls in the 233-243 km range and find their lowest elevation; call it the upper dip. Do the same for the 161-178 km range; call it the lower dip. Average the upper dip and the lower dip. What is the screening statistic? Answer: 35.5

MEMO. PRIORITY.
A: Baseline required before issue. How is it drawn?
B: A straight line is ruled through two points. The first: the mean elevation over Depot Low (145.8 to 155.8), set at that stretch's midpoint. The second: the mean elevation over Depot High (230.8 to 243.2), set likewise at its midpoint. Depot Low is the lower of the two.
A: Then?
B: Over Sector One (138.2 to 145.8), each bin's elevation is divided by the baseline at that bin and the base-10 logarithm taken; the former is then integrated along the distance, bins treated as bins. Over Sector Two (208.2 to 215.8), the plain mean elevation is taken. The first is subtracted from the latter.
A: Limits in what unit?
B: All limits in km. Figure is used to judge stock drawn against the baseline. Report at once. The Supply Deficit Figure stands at 40.8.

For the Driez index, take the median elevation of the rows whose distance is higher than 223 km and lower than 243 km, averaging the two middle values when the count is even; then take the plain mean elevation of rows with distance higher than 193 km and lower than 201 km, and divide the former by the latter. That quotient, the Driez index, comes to 1.15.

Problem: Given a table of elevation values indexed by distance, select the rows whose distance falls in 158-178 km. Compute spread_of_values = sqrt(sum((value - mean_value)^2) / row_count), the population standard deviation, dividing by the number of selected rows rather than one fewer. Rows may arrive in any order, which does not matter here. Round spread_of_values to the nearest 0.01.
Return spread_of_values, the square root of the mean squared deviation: 0.74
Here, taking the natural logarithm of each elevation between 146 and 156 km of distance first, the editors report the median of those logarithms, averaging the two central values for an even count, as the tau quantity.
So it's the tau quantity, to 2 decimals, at 3.56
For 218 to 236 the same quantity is 3.79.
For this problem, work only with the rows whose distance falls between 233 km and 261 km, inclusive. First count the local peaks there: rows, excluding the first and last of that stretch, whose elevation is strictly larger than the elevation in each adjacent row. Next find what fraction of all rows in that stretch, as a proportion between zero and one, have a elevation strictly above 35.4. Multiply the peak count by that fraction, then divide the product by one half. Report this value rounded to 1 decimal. 3.6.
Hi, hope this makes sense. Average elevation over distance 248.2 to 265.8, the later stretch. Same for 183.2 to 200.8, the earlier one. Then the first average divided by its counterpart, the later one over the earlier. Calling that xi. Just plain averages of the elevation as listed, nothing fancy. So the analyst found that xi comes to 1.01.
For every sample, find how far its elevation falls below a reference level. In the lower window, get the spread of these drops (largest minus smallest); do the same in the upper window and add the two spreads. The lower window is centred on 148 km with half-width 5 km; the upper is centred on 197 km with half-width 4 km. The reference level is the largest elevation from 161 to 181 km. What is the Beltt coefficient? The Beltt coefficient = 3.6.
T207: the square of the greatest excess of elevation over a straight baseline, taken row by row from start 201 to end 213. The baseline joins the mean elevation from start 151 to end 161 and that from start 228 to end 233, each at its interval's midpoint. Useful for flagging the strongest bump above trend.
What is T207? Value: 0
